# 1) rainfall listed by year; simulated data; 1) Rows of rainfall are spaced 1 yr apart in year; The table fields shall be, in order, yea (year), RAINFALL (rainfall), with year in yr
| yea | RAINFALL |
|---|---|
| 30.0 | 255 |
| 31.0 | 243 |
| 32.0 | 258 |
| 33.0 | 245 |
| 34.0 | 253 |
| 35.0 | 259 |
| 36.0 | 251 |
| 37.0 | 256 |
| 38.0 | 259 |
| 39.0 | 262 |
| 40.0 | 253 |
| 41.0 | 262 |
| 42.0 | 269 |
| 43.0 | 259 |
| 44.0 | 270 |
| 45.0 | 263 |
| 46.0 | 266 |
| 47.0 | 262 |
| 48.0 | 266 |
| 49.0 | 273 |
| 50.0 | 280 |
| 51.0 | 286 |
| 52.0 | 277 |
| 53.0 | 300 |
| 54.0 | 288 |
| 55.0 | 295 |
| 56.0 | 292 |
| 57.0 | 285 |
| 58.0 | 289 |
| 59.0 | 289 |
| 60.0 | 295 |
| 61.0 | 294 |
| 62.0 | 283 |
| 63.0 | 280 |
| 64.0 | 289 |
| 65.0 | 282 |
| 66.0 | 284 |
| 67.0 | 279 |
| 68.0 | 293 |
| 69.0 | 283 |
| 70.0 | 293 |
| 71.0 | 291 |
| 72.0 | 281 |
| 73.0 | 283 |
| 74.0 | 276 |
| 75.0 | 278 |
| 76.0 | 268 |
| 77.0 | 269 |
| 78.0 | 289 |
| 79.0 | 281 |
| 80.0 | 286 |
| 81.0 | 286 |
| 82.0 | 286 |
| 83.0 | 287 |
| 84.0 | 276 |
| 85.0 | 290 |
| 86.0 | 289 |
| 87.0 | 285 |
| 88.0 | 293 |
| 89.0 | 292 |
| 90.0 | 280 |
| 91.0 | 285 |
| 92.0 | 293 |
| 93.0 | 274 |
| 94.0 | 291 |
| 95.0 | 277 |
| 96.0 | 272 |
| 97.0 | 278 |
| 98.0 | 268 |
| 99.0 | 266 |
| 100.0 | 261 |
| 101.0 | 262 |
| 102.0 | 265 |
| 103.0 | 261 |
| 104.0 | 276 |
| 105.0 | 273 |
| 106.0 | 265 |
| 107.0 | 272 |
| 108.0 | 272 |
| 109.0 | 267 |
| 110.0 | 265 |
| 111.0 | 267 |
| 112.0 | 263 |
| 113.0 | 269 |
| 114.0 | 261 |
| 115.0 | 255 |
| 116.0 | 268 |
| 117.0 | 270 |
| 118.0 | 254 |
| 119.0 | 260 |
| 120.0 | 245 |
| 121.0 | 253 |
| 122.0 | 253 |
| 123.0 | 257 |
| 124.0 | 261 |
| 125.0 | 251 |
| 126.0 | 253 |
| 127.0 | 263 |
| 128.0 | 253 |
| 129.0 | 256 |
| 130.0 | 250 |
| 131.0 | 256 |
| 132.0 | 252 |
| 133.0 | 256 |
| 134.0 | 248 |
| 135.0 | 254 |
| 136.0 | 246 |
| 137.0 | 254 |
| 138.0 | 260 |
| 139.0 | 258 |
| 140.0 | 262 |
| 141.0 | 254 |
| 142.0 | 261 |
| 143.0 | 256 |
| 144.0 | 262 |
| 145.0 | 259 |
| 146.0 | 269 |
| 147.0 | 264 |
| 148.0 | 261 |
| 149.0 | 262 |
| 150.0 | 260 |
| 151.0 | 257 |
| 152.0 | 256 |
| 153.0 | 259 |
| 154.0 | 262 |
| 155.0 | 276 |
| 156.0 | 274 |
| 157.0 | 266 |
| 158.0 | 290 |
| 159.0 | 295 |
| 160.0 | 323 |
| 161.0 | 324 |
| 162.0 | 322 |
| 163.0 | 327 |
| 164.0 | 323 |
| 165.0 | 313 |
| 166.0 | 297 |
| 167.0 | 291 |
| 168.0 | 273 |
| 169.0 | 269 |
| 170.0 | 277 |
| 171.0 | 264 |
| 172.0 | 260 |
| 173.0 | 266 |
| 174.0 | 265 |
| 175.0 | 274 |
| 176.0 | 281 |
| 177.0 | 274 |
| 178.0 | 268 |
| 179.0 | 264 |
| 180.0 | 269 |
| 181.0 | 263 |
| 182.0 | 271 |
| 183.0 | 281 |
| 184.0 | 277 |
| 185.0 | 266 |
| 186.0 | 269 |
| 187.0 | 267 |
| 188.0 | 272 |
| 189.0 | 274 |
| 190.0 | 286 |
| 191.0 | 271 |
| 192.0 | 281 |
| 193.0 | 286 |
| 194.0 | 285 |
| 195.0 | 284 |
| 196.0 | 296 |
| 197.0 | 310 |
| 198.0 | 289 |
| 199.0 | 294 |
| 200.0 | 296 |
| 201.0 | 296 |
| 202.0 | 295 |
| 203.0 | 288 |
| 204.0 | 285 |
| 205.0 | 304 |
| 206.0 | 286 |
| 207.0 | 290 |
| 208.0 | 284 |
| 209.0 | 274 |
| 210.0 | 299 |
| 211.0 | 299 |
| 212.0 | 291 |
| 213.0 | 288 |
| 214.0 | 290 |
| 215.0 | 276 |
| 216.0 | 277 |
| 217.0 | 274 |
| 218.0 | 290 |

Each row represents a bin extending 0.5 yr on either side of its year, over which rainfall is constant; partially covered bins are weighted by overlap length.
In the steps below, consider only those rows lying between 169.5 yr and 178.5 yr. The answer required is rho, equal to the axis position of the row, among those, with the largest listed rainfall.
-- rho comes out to 176.0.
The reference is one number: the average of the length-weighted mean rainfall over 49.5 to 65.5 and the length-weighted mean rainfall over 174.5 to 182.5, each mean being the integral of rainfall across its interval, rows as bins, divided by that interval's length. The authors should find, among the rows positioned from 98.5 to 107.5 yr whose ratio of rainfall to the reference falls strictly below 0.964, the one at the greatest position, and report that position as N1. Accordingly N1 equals 106.0 yr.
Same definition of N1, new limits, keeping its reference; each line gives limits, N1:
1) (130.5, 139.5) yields 139.0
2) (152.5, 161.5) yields 157.0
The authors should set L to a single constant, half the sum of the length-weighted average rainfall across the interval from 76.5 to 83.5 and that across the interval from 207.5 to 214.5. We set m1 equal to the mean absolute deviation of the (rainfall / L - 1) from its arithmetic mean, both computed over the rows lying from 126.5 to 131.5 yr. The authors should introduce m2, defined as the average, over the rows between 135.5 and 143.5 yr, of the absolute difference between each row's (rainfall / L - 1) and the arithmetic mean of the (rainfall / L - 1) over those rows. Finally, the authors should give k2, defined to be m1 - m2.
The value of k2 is -0.002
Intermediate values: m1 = 0.011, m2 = 0.014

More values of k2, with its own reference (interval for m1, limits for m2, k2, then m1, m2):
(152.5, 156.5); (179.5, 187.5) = 0.010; 0.025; 0.016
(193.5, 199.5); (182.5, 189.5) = 0.009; 0.024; 0.015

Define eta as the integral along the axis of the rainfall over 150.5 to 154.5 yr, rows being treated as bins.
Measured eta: 1034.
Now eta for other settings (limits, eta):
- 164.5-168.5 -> 1174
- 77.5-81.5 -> 1142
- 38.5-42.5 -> 1046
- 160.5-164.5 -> 1296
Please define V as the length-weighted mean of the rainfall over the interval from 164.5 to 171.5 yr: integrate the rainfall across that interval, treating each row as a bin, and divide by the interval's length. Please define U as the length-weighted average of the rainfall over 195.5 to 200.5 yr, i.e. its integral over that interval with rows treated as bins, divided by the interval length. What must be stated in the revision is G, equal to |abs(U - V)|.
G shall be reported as 14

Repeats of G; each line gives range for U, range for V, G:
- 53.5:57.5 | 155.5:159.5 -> 9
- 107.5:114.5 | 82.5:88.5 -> 20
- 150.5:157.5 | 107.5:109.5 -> 5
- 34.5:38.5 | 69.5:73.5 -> 31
